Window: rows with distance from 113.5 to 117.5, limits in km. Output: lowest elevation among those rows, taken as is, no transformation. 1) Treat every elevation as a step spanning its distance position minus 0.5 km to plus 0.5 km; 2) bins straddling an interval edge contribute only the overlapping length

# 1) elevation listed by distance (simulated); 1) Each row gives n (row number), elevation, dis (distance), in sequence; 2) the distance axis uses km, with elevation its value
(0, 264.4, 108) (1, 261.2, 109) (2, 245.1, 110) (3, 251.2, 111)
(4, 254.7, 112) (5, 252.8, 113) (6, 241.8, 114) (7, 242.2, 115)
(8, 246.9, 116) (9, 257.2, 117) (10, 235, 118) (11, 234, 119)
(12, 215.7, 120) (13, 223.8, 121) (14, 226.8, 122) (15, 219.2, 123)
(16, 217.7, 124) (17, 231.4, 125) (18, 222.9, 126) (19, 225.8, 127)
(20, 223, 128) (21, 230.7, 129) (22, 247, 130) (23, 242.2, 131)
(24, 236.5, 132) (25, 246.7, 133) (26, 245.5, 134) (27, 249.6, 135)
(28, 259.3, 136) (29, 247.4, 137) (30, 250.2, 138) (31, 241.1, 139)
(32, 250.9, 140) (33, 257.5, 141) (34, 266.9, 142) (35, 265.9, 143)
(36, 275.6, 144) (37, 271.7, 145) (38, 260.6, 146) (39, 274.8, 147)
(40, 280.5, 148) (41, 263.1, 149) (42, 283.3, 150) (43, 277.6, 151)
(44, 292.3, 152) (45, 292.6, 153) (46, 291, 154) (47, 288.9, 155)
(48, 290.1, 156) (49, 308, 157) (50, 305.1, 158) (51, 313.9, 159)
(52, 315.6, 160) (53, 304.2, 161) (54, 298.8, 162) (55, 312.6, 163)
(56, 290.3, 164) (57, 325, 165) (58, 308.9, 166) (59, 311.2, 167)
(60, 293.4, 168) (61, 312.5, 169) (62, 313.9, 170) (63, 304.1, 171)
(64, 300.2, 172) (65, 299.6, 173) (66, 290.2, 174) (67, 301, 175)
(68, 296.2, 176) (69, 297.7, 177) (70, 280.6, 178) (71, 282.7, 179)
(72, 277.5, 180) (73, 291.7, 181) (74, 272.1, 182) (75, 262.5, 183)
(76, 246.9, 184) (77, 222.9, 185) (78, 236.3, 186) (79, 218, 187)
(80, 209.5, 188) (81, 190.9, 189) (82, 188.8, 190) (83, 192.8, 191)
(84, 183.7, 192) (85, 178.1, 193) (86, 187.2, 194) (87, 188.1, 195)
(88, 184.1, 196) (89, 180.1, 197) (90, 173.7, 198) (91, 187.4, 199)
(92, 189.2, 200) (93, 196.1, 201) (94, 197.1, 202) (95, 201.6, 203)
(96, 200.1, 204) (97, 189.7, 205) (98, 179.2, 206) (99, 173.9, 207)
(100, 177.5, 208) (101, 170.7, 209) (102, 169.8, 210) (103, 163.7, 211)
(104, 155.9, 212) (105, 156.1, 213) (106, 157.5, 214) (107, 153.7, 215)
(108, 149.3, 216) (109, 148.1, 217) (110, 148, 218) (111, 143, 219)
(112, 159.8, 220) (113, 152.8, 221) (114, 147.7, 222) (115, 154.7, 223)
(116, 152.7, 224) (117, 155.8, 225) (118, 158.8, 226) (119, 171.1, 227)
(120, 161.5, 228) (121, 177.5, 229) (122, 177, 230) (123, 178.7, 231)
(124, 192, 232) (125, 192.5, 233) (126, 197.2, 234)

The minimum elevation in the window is 241.8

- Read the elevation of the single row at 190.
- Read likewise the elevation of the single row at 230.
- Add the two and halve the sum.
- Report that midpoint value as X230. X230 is 183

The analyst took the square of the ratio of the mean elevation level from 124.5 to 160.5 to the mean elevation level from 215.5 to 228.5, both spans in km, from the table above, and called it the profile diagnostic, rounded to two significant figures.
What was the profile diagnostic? 2.9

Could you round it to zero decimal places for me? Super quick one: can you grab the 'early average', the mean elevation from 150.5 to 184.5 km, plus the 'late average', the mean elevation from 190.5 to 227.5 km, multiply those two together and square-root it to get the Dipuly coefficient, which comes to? 225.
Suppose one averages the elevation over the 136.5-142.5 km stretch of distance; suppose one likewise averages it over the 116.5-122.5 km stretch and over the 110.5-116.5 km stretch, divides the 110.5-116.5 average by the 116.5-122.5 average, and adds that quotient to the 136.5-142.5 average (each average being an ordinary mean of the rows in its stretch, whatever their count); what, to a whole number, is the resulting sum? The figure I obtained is 253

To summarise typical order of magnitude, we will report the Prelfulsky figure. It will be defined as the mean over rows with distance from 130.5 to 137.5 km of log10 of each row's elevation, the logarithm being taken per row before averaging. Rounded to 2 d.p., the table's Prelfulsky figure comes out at 2.39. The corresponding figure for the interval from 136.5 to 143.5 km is 2.41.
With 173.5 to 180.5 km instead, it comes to 2.46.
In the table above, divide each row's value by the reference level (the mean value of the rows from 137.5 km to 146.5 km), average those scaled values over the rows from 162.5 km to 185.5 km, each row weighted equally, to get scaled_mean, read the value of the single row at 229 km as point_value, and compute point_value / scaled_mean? 159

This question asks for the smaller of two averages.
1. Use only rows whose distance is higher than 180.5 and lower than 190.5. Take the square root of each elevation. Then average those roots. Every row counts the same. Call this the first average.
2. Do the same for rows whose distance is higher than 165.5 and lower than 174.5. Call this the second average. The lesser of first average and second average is 15.3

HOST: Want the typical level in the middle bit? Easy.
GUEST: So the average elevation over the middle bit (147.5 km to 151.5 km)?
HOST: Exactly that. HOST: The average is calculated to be 276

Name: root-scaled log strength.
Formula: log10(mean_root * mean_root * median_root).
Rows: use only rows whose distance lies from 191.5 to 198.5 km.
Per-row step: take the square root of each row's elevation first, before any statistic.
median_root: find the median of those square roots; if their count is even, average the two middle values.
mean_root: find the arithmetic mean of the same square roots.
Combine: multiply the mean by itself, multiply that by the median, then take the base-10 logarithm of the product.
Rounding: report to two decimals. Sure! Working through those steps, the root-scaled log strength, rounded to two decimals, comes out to 3.39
